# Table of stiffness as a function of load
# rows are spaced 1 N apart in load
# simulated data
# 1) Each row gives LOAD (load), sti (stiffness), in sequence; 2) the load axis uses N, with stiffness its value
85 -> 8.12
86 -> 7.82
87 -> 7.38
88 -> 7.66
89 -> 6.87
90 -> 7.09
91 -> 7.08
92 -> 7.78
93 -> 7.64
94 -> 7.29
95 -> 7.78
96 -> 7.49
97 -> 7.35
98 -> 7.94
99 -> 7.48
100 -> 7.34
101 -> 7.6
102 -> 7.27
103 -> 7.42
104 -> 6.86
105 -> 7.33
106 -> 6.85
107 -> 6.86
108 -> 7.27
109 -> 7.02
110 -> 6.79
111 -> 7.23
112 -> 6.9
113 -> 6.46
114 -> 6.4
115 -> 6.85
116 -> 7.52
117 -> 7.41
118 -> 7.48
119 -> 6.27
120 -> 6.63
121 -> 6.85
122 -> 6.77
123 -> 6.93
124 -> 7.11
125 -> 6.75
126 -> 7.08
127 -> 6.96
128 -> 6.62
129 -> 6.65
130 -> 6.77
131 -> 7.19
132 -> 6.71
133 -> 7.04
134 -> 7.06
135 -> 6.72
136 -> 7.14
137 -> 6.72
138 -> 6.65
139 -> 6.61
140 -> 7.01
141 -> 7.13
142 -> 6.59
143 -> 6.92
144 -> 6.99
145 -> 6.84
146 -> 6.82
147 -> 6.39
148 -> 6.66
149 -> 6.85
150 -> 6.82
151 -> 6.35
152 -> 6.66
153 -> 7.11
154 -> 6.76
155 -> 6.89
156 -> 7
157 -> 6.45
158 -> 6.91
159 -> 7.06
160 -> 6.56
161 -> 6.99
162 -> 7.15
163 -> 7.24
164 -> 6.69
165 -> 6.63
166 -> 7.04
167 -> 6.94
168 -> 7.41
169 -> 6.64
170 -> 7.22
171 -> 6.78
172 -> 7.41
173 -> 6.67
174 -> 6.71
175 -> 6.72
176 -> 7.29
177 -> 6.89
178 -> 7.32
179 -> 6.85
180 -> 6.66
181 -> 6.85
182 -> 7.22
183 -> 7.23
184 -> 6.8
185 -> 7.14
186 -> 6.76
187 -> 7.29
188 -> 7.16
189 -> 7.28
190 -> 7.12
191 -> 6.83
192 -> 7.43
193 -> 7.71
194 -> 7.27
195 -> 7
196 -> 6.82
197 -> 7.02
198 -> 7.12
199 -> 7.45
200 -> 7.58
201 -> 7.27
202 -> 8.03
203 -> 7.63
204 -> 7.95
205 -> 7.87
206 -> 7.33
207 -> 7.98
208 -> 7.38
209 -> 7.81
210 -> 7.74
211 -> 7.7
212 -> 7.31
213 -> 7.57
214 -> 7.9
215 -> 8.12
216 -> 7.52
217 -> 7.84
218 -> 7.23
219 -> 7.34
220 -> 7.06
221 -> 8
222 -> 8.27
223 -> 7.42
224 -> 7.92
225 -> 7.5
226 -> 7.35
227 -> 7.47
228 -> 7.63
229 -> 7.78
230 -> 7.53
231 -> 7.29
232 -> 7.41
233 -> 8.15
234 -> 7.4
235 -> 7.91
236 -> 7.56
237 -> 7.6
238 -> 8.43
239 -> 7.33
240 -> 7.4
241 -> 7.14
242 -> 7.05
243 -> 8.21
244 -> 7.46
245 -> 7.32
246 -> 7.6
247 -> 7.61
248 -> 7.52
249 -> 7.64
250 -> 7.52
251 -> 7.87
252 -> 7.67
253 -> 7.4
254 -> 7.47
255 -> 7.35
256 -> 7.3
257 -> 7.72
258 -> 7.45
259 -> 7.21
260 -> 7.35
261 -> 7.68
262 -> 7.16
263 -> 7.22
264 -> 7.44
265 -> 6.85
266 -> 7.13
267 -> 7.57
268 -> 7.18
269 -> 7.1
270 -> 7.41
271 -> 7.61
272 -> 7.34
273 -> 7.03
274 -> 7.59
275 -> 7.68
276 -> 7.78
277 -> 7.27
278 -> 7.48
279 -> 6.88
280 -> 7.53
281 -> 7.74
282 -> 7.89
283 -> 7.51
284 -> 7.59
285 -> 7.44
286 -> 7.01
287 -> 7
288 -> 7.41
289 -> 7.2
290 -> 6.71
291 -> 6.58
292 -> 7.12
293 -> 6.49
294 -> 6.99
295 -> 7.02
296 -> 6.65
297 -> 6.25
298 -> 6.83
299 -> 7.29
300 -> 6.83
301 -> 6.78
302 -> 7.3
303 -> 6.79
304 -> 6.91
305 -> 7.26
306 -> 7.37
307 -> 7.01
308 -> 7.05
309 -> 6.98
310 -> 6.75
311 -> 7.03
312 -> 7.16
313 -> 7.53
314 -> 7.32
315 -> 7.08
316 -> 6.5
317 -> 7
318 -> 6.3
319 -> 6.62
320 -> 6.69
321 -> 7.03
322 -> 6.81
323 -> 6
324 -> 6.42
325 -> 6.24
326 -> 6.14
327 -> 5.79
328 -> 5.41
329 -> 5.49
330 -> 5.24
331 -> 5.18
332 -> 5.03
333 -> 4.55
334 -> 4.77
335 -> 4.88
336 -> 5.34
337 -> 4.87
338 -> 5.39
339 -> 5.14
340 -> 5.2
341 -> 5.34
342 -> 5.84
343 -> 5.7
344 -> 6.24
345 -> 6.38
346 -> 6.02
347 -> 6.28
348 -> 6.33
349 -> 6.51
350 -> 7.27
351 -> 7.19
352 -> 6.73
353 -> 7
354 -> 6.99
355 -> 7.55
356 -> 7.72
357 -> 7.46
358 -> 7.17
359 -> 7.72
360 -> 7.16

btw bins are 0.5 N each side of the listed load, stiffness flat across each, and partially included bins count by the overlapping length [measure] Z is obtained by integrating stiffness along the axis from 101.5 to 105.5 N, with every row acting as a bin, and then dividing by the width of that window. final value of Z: 7.22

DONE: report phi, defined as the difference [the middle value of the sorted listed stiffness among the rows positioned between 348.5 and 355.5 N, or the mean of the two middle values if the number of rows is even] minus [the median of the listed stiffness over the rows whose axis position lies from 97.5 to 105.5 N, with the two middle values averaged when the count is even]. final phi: -0.4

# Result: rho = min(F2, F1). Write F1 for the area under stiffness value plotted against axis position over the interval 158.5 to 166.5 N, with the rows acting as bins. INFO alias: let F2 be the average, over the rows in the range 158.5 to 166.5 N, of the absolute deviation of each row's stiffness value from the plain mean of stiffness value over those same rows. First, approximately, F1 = 55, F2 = 0.220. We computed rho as 0.22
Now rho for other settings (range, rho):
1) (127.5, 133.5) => 0.19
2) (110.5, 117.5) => 0.36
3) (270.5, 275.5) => 0.21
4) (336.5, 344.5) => 0.35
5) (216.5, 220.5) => 0.24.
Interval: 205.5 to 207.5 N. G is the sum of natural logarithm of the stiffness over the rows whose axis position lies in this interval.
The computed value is 4.1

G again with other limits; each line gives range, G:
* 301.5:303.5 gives 3.9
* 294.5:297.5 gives 5.7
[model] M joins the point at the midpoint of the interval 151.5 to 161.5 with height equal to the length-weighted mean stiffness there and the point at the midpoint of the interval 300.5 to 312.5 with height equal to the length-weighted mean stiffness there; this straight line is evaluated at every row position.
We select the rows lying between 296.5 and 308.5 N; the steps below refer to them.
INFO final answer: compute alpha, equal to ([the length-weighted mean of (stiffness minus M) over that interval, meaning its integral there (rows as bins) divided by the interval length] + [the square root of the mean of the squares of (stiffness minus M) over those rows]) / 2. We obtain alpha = 0.12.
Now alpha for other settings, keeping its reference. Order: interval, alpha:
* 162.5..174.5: 0.20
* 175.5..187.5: 0.22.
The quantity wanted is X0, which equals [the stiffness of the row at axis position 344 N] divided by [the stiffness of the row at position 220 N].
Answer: 0.88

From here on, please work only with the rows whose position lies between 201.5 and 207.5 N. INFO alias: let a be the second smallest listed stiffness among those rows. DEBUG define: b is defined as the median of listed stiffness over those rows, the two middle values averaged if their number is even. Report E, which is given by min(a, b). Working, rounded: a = 7.63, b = 7.9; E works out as 7.6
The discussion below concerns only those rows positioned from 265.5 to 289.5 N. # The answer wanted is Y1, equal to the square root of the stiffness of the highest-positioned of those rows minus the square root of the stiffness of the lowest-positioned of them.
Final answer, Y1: 0.013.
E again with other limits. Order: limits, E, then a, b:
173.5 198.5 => 6.7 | 6.71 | 7.1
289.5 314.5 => 6.5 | 6.49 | 7.0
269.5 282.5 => 7.0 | 7.03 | 7.5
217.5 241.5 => 7.1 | 7.14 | 7.5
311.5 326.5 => 6.1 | 6.14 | 6.7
